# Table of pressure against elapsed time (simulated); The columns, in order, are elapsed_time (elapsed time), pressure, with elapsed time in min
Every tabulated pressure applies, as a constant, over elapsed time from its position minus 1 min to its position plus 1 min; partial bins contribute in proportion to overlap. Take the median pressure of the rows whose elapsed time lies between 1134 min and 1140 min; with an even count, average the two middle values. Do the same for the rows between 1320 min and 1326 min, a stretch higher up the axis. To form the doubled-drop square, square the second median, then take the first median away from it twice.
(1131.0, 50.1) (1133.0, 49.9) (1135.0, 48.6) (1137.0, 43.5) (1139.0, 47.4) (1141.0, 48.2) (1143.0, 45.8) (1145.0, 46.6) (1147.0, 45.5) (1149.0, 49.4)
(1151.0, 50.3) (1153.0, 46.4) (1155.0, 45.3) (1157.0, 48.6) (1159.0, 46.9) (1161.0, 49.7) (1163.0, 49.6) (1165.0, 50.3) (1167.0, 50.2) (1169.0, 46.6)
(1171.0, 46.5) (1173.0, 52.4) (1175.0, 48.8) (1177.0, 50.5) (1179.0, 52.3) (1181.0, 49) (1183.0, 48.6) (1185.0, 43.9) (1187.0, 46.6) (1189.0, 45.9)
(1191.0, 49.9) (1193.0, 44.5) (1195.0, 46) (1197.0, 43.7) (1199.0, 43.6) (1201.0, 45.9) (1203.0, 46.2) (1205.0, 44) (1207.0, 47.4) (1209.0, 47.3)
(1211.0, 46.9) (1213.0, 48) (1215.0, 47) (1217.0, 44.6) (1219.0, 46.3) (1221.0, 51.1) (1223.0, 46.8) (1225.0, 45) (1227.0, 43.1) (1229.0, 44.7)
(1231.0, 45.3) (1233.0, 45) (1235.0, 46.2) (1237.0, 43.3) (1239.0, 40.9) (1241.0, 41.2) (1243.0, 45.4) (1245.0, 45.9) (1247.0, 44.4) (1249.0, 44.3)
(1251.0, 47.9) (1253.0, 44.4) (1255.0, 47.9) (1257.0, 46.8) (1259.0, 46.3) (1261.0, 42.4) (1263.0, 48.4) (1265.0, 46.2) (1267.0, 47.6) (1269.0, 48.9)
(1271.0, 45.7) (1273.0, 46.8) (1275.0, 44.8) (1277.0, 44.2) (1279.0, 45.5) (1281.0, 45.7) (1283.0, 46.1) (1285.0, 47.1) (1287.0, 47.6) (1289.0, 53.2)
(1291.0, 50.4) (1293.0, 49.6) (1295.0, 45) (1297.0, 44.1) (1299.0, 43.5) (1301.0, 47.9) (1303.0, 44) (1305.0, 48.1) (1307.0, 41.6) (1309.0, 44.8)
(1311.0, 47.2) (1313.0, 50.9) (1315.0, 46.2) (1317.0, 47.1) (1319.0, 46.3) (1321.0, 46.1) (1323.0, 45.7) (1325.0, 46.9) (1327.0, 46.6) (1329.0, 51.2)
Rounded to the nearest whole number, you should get 2030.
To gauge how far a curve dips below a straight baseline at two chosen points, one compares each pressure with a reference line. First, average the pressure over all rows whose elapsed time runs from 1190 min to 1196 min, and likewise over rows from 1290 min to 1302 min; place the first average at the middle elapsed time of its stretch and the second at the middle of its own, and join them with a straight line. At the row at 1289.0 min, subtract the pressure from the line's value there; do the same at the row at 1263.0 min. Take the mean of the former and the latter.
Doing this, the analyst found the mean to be -4.0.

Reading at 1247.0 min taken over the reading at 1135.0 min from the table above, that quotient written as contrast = 0.91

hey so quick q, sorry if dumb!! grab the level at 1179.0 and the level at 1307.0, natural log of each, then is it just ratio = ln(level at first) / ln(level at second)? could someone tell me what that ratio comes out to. 1.06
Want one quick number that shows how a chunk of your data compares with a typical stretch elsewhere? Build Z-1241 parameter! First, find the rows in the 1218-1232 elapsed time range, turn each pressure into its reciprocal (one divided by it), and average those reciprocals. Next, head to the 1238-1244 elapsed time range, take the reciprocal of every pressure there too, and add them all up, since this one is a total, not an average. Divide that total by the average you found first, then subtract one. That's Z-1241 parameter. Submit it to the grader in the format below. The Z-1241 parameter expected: 2.2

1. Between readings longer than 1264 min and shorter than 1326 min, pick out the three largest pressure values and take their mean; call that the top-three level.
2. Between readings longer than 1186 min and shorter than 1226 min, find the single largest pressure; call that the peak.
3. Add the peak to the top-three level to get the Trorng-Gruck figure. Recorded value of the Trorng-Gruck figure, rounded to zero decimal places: 103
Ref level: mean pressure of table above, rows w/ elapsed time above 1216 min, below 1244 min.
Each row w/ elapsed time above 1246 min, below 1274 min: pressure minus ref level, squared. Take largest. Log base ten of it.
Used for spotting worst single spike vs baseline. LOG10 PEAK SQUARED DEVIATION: 1.20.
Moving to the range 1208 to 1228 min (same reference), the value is 1.58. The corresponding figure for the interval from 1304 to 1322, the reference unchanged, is 1.55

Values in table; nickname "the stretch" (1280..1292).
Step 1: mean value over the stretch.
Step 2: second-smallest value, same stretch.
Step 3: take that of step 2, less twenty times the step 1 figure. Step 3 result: -921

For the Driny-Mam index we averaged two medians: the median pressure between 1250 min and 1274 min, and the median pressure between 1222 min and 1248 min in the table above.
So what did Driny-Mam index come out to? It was 45.9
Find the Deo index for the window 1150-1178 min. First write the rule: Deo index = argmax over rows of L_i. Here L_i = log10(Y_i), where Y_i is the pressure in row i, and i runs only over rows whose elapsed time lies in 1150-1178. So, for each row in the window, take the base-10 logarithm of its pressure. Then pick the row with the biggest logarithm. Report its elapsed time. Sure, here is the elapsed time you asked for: 1173.0 min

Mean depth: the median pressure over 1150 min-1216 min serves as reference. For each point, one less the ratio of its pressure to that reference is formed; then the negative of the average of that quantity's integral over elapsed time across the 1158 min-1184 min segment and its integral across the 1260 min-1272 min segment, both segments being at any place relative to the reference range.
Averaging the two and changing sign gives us 0.6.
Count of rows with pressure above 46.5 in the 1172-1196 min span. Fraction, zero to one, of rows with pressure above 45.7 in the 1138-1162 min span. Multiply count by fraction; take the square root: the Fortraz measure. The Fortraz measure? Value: 2.6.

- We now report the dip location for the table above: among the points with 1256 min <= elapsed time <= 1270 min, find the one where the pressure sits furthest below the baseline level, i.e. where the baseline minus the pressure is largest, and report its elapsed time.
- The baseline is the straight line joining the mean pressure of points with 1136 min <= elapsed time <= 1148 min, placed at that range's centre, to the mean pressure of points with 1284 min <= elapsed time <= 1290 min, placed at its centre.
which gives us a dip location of 1261.0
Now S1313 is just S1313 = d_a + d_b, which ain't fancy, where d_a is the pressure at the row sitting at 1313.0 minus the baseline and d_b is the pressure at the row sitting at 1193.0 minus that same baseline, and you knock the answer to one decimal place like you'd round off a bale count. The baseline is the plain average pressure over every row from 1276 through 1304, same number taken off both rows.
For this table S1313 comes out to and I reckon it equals 2.0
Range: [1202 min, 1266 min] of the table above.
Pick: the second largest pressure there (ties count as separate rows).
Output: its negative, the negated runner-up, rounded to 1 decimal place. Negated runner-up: -48.4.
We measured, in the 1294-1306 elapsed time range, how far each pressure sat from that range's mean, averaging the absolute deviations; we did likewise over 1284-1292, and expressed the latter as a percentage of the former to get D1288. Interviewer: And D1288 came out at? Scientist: 130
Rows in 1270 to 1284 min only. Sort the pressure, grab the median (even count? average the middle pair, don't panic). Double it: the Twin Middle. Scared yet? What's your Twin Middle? 91.4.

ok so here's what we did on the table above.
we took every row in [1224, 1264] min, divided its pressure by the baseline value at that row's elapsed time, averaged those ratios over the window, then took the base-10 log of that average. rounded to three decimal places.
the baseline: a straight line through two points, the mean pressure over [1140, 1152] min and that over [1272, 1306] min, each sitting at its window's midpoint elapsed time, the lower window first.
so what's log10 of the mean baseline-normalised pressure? -0.019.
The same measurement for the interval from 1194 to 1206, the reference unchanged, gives -0.022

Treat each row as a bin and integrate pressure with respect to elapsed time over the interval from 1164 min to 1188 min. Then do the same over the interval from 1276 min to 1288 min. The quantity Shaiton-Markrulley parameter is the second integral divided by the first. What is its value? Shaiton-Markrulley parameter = 0.5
